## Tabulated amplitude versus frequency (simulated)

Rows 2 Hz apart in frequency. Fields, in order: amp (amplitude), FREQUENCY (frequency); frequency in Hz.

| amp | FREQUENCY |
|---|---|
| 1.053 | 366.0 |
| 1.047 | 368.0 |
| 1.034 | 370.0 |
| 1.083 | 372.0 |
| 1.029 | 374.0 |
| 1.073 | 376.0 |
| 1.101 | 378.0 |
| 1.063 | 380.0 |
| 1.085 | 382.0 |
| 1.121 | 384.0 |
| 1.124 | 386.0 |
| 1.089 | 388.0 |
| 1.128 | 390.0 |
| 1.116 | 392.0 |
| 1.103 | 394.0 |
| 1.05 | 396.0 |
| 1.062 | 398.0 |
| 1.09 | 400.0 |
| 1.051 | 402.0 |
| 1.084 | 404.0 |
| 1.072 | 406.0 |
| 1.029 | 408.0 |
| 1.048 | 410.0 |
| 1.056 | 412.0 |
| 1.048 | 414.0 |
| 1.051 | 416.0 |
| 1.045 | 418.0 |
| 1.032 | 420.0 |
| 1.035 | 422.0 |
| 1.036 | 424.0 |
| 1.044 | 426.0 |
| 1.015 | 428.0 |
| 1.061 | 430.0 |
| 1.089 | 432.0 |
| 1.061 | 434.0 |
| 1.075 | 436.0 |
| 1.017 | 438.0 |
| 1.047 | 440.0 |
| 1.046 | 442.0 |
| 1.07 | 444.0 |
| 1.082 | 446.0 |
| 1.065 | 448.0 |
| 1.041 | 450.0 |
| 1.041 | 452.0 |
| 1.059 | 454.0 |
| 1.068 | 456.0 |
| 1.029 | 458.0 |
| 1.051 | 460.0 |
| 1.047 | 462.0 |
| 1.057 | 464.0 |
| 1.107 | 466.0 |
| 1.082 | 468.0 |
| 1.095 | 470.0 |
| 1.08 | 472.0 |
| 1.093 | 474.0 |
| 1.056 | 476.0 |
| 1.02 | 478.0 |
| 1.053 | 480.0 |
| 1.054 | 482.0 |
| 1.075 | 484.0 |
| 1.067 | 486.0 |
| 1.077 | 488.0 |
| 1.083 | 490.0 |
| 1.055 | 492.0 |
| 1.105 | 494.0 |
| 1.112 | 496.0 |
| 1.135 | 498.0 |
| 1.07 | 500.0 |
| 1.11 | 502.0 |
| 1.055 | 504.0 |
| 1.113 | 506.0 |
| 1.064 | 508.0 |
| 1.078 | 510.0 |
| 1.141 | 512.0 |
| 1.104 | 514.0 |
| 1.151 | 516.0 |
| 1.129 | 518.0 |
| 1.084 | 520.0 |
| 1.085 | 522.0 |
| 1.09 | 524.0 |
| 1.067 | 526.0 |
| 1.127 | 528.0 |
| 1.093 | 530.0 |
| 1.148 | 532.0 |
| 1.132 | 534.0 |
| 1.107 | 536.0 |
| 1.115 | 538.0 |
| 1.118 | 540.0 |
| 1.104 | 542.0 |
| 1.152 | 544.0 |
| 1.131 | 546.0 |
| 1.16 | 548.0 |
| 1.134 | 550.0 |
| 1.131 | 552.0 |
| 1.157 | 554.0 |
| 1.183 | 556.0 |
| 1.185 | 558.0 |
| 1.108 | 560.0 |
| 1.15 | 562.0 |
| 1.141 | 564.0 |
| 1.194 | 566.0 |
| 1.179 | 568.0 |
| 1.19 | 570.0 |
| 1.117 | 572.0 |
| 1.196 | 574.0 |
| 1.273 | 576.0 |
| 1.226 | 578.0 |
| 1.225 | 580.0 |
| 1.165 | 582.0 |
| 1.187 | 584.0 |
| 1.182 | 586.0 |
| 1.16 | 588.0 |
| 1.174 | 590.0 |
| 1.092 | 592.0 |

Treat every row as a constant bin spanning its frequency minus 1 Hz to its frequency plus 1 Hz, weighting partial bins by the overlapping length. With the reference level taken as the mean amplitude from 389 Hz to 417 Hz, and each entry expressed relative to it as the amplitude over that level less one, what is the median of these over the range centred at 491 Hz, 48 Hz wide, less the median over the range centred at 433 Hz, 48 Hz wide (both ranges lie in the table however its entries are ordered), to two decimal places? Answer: 0.03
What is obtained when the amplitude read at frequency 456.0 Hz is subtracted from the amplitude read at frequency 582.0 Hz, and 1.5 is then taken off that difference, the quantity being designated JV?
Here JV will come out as -1.40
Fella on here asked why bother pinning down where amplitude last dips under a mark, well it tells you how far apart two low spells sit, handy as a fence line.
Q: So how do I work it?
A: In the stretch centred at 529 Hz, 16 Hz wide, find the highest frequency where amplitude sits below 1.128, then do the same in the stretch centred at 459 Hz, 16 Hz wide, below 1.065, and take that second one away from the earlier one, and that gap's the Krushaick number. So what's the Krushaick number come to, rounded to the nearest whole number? 72 Hz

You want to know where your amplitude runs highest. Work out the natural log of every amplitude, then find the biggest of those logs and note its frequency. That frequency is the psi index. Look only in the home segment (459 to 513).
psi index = 512.0 Hz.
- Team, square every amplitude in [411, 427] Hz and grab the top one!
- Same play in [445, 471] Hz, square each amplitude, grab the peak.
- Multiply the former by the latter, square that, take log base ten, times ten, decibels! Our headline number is 2.7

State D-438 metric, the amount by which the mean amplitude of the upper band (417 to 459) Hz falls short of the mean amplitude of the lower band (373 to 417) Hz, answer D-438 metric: 0.026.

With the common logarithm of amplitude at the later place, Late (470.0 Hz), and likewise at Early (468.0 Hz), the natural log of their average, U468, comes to -3.3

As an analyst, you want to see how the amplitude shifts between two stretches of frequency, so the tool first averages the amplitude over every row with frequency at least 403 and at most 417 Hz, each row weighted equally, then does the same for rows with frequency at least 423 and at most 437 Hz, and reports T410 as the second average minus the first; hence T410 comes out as 0.00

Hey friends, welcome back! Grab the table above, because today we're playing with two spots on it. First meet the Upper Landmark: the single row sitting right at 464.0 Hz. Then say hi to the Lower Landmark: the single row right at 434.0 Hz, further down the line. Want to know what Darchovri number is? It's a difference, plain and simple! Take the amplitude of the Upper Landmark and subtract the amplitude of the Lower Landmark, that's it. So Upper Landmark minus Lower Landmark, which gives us 0.00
